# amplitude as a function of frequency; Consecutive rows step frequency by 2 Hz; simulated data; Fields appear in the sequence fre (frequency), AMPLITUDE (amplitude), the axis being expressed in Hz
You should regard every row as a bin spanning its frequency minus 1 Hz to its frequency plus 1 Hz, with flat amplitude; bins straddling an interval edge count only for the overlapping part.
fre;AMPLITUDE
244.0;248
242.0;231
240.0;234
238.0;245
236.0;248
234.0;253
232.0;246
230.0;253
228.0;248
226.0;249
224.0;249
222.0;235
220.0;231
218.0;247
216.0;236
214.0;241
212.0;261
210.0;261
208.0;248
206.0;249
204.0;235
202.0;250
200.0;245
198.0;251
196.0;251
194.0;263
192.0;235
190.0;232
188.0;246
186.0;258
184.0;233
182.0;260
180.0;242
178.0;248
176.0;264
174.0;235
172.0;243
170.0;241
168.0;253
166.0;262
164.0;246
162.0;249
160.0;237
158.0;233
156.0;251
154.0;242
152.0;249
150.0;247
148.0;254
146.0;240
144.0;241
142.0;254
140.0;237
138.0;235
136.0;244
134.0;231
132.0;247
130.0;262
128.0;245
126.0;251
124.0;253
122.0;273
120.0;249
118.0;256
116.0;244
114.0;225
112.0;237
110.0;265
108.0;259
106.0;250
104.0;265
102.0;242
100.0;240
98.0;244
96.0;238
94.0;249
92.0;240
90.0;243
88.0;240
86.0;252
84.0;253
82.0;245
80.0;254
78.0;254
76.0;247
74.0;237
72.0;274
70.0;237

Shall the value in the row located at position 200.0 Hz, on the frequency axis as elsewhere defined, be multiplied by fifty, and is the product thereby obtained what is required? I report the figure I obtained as 12250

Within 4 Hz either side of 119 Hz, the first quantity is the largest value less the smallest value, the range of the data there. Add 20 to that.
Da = 49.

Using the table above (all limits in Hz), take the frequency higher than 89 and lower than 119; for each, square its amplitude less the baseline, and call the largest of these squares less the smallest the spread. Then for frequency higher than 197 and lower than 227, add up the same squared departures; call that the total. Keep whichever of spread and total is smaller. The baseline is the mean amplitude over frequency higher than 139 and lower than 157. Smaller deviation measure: 441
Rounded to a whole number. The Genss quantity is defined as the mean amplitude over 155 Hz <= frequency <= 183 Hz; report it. 247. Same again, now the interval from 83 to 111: 249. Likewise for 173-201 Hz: 247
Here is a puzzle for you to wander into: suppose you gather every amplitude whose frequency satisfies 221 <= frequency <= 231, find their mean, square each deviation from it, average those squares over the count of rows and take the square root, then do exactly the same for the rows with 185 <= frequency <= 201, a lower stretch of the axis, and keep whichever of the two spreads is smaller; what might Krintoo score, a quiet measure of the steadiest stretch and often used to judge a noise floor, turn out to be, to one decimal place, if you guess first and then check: 6.1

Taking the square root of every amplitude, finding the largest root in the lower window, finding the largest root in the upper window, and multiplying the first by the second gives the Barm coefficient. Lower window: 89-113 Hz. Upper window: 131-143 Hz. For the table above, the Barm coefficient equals 259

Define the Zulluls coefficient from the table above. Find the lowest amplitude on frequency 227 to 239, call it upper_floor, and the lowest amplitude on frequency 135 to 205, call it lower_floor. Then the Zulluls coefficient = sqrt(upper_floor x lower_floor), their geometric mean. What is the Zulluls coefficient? 238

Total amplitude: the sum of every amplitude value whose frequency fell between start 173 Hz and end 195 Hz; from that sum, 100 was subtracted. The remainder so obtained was 2616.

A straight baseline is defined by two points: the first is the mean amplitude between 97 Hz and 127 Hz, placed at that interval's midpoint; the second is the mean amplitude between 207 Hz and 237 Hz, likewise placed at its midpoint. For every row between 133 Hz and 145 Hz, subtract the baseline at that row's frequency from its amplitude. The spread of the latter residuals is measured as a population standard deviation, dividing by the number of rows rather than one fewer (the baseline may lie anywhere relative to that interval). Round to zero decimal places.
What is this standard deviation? 7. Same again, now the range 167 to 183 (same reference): 9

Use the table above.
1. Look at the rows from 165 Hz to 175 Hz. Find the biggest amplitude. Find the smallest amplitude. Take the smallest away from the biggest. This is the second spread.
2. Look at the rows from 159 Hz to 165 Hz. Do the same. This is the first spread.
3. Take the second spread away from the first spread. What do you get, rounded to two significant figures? -15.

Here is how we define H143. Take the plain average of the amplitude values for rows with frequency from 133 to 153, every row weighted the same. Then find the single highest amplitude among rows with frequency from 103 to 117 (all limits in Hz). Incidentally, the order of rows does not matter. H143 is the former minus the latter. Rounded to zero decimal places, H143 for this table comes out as -22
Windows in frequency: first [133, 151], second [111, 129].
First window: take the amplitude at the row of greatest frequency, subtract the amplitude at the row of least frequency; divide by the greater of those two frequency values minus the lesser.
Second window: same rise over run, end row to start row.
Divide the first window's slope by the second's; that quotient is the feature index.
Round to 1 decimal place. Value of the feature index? 2.0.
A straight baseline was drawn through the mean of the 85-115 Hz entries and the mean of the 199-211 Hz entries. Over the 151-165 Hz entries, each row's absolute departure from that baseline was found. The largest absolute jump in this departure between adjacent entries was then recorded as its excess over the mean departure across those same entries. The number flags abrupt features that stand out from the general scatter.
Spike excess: 4.6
